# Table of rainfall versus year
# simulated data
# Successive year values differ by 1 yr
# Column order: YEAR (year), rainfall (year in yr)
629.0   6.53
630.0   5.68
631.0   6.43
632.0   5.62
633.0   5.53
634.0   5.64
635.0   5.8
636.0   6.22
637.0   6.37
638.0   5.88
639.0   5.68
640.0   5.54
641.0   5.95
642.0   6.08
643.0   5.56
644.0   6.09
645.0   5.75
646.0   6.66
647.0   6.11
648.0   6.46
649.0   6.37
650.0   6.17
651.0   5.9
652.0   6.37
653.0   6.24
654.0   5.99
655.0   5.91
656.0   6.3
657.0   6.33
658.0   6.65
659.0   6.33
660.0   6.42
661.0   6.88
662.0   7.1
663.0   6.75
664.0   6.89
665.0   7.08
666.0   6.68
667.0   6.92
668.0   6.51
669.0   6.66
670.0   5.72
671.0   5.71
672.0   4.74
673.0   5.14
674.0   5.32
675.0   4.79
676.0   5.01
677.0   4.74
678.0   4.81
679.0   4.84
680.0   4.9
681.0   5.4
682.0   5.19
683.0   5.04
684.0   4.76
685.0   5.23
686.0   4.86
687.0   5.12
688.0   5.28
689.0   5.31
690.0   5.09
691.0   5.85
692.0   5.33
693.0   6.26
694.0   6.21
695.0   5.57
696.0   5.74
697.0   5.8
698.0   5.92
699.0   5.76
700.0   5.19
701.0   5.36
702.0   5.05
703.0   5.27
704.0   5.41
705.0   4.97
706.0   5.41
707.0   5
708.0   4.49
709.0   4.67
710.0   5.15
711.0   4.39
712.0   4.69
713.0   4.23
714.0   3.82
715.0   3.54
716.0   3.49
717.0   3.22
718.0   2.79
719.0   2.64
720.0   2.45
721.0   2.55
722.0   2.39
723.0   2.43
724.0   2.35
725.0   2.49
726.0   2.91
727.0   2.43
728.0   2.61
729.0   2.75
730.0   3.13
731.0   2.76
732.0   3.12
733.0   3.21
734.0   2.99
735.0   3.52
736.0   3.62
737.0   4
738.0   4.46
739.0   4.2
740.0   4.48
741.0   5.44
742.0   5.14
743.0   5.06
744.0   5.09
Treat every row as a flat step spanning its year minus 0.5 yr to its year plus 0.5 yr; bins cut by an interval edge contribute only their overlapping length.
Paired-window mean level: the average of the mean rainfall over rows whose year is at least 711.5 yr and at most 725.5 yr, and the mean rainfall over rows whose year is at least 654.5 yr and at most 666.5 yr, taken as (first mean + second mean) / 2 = 4.8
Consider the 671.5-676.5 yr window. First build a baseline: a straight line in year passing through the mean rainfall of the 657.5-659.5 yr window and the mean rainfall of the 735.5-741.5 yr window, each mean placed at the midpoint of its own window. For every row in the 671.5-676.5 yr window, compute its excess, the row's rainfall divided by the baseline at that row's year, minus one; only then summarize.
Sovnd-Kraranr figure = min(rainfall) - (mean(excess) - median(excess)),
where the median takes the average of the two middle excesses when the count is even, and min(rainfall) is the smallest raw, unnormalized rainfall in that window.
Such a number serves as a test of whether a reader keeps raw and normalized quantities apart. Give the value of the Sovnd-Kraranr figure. 4.7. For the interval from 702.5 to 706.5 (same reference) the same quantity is 5.0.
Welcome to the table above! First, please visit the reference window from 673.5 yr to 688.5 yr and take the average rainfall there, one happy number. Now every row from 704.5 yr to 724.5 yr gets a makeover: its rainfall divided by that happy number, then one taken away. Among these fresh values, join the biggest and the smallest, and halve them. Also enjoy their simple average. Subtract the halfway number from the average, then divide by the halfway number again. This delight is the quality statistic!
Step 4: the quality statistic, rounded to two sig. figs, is 0.13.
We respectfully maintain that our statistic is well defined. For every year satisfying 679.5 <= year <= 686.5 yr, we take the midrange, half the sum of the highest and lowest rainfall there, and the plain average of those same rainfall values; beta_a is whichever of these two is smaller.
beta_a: 5.1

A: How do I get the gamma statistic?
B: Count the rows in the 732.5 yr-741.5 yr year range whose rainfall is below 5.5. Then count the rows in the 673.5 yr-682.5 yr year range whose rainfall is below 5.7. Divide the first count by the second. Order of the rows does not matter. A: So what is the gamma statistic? 1.0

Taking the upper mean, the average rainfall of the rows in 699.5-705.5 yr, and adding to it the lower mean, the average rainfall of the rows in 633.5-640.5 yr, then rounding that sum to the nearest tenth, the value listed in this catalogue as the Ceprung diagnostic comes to 11.1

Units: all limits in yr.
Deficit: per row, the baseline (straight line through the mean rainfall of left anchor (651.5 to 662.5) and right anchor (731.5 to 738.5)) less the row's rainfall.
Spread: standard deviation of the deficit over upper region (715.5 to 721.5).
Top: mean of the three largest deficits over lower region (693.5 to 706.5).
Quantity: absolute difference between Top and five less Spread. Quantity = 5.0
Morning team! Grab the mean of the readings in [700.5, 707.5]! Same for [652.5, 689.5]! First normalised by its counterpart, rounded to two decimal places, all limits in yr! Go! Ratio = 0.90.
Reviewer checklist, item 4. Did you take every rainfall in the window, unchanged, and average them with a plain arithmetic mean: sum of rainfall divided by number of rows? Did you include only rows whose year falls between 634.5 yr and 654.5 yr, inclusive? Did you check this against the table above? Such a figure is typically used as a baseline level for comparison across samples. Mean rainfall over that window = 6.1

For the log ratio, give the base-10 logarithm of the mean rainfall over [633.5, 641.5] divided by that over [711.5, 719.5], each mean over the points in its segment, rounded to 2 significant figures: 0.22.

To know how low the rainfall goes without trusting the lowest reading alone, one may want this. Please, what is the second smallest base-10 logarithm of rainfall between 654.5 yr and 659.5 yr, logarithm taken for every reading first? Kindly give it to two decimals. 0.80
